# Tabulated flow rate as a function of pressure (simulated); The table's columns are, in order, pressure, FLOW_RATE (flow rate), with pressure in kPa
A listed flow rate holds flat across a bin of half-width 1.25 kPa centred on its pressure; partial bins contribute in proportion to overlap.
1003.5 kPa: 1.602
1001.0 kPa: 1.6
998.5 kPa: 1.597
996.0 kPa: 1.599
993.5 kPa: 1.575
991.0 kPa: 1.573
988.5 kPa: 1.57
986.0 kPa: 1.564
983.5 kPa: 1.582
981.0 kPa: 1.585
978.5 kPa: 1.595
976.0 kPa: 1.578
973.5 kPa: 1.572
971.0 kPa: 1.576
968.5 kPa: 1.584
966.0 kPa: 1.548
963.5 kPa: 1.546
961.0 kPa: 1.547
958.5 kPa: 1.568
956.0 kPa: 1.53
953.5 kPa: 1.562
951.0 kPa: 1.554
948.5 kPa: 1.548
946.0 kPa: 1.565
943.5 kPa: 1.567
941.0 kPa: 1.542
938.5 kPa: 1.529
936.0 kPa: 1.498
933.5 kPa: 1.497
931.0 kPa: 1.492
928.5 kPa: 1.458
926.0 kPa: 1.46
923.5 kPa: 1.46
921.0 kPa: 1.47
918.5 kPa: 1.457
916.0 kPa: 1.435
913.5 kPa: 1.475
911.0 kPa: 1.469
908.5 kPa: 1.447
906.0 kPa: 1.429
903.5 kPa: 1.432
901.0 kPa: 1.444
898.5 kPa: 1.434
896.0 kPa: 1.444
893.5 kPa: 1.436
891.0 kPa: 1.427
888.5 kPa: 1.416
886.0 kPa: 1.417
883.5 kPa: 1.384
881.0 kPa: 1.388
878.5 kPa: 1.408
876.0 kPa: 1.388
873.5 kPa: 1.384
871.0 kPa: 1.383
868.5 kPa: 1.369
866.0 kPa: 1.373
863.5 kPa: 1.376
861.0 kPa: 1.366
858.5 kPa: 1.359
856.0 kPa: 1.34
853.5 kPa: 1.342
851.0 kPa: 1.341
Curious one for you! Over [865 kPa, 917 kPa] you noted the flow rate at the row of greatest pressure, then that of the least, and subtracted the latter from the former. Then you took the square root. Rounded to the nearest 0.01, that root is 0.25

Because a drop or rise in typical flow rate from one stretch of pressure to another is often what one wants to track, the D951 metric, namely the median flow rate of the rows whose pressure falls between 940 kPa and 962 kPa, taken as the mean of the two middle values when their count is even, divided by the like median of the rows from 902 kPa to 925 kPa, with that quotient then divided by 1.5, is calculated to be 0.711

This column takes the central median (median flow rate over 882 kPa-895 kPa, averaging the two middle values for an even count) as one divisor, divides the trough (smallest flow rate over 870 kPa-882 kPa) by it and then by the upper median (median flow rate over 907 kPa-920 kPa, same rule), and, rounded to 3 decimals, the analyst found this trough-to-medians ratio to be 0.670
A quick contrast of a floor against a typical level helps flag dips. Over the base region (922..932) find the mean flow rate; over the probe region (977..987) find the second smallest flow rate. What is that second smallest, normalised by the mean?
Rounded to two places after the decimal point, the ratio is 1.08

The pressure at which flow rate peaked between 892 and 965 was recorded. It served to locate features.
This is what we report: 958.5 kPa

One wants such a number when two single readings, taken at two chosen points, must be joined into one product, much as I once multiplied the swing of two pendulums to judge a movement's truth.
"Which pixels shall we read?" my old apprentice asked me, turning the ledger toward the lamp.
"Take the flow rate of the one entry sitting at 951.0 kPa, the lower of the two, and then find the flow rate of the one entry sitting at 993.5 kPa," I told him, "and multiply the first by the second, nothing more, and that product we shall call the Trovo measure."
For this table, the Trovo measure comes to 2.45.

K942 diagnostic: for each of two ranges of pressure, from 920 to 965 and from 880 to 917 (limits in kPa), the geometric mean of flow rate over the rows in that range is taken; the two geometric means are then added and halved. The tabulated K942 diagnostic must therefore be 1.48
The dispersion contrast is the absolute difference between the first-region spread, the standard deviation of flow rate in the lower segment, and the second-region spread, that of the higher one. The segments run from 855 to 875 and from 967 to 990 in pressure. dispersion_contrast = 0.005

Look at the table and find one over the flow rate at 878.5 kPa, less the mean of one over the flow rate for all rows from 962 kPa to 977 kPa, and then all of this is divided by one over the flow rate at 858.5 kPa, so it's 0.10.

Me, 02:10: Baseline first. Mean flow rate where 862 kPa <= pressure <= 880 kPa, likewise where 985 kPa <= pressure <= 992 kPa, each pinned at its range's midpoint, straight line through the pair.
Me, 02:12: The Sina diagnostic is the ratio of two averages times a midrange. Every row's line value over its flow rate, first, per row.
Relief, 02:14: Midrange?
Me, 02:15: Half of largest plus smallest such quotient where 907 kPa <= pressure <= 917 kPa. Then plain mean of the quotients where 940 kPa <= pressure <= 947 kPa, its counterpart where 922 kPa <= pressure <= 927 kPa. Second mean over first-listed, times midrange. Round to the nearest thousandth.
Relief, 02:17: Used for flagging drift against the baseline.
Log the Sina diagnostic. 1.044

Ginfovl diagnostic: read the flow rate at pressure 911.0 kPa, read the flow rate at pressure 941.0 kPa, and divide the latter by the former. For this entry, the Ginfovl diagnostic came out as 1.05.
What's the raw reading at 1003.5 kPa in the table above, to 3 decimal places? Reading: 1.602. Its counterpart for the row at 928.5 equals 1.458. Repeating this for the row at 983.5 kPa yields 1.582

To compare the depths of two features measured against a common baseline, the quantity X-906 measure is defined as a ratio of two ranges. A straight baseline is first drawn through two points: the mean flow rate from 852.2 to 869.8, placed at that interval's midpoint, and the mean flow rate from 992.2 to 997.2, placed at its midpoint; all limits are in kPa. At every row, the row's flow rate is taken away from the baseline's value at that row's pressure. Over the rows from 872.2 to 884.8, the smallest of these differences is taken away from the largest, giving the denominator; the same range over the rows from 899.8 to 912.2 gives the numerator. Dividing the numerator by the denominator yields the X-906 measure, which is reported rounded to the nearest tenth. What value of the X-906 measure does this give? 1.0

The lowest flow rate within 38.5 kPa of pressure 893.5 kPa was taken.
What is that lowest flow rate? 1.34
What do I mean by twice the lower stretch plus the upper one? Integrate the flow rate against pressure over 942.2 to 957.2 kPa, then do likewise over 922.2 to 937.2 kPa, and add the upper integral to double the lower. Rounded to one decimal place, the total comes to 67.6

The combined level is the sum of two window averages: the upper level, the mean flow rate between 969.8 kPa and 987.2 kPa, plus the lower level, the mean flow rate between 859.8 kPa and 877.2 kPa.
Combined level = 2.96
